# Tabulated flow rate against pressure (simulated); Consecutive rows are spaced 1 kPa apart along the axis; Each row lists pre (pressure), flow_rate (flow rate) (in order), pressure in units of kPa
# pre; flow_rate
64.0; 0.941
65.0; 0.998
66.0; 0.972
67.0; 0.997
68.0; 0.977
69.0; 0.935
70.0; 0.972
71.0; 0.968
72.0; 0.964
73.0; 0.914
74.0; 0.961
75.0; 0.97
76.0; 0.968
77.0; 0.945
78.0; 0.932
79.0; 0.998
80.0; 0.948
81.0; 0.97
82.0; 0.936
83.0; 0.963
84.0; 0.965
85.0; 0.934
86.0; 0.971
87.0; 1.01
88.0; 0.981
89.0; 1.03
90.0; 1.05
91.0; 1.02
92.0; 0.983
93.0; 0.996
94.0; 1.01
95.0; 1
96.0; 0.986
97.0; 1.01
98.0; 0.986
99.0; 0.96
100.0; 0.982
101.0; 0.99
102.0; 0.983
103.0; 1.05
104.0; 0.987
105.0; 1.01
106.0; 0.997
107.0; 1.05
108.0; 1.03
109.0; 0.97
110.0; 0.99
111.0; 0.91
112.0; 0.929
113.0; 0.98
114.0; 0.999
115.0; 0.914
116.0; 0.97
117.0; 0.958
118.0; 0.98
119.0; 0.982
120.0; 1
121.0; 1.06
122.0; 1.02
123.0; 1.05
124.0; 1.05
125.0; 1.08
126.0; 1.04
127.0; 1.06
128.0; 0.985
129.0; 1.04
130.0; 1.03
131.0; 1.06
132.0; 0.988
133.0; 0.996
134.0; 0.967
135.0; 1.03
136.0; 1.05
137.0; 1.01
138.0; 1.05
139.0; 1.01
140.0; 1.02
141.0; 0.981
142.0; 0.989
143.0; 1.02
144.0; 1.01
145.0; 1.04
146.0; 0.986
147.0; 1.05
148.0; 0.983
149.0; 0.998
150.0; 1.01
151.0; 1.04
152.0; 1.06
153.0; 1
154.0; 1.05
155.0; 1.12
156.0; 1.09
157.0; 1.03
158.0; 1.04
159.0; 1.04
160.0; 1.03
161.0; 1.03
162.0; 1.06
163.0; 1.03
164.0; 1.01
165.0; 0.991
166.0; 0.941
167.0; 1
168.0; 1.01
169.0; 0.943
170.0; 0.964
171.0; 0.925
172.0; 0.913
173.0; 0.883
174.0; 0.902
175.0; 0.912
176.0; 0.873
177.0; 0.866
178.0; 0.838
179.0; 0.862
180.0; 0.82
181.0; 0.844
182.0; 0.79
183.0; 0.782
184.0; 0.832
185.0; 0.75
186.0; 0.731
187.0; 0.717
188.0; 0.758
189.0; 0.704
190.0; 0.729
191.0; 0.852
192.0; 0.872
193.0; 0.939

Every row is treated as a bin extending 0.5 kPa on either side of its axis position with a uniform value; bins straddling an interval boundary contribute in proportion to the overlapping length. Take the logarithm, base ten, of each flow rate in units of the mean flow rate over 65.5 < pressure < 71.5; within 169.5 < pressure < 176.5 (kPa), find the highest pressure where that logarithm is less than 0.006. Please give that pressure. 176.0 kPa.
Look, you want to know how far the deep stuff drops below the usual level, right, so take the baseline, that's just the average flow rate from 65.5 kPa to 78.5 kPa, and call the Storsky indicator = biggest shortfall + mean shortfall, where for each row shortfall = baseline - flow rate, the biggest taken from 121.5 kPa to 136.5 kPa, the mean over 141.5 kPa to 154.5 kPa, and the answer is -0.07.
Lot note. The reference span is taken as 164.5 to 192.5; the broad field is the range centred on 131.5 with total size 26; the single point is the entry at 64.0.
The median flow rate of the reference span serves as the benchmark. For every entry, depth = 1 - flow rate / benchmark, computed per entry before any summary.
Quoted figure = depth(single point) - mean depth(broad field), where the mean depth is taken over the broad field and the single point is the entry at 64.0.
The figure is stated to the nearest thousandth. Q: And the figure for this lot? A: 0.094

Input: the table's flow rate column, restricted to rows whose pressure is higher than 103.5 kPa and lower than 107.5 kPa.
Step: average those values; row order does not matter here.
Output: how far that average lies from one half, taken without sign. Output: 0.511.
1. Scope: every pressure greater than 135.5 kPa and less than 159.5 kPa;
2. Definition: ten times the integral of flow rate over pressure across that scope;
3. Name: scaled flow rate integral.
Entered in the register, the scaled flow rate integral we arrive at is 247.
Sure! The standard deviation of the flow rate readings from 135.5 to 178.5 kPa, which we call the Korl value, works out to 0.062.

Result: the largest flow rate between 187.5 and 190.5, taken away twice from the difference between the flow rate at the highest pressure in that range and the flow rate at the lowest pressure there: -1.5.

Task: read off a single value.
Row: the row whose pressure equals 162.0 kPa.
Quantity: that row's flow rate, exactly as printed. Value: 1.06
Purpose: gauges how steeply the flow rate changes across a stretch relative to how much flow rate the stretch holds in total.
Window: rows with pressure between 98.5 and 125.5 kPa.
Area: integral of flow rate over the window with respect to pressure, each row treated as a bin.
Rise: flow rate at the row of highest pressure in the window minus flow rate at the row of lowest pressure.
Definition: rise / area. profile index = 0.0045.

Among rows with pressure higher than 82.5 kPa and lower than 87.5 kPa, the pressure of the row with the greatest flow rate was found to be 87.0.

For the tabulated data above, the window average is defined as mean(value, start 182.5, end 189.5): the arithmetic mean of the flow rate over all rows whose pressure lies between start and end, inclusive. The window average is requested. 0.75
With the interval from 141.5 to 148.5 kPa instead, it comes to 1.01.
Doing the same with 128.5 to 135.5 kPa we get 1.02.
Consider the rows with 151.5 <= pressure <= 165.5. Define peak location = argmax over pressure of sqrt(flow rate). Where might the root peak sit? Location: 155.0 kPa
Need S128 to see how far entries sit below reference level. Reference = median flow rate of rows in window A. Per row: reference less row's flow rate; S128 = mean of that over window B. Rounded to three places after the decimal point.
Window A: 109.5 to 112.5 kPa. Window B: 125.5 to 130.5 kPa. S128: -0.102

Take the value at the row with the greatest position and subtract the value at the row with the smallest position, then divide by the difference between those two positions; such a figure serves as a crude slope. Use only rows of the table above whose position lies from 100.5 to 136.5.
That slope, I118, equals 0.002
